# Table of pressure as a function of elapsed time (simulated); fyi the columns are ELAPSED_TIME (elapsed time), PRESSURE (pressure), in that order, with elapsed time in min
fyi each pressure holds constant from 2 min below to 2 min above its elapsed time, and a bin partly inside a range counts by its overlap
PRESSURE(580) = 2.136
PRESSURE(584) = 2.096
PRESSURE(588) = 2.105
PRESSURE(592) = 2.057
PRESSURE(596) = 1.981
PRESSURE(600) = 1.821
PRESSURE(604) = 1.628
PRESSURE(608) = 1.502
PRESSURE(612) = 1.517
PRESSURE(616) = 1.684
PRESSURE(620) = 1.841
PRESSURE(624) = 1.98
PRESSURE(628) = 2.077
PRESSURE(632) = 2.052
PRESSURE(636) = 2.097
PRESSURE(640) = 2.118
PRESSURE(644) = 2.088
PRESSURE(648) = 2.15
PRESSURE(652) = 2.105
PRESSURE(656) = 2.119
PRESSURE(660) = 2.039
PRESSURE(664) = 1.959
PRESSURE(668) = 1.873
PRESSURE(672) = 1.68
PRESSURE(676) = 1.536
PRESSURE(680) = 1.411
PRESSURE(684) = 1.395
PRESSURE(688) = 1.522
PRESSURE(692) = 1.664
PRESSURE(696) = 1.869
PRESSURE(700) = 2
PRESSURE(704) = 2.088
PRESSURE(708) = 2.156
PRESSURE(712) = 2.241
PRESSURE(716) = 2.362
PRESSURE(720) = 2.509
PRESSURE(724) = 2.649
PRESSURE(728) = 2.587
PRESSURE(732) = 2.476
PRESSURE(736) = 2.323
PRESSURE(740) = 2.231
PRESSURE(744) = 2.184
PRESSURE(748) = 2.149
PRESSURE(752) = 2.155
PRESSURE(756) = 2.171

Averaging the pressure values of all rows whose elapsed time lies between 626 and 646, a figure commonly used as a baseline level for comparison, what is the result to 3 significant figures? 2.09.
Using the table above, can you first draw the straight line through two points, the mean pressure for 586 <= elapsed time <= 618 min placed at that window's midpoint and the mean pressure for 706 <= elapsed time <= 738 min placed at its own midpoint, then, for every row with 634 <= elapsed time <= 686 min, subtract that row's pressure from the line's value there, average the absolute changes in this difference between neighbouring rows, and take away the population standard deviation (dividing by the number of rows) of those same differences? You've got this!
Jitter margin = -0.26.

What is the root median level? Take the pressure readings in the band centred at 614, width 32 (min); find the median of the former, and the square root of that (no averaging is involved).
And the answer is 1.32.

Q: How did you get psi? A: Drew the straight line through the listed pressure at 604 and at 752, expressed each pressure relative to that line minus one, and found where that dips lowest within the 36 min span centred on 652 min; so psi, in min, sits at 668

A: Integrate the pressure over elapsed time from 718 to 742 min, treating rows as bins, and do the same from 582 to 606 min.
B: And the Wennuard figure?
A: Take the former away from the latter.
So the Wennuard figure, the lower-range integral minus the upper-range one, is -12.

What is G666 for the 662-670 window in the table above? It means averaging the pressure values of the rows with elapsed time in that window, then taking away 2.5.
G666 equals -0.6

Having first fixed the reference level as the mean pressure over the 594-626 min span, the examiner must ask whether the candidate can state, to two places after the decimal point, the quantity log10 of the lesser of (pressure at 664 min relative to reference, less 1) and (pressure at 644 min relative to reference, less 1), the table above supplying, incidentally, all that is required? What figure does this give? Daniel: -0.91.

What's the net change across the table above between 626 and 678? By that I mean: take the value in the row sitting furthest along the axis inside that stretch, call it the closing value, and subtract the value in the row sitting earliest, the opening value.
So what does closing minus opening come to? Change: -0.54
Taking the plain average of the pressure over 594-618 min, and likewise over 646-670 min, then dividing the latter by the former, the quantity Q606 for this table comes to 1.2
